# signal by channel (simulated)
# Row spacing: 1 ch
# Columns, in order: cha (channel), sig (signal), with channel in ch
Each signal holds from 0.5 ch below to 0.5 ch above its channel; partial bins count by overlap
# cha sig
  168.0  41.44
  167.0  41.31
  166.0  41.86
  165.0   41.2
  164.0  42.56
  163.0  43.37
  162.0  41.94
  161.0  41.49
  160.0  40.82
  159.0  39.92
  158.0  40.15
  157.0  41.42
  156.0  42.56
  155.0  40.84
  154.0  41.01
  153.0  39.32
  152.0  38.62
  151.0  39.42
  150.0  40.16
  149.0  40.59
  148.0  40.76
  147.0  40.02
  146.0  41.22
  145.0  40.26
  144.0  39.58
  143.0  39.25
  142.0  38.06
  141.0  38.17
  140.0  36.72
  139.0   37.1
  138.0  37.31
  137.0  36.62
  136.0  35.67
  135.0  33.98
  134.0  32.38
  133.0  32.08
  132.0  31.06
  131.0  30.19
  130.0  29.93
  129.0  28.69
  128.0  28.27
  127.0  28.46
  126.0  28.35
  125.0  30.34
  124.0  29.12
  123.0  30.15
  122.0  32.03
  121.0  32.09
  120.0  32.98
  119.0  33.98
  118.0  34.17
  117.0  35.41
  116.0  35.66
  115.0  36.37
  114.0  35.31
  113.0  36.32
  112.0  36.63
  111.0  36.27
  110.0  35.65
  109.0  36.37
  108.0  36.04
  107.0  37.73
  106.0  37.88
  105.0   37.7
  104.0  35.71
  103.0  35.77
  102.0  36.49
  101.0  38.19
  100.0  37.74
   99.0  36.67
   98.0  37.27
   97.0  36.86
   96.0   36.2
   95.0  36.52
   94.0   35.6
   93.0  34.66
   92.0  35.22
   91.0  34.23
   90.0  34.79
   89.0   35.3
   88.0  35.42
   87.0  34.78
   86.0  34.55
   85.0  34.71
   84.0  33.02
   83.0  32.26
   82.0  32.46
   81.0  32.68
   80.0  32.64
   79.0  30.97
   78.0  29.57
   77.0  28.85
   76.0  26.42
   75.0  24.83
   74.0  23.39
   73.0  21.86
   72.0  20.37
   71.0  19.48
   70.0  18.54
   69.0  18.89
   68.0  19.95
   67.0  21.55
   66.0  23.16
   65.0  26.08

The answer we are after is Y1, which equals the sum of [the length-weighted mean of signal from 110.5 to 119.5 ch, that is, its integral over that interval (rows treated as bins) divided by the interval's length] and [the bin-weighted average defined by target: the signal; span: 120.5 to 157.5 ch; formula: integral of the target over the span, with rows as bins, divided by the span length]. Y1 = 71.3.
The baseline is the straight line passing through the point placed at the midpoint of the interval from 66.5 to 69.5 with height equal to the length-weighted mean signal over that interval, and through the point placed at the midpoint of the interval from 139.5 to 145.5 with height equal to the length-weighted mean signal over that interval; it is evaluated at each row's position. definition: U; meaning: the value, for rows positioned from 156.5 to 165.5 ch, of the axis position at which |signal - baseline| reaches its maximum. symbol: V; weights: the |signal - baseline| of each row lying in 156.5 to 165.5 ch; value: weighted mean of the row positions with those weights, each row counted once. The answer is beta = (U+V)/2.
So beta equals 163.0 ch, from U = 165.0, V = 161.0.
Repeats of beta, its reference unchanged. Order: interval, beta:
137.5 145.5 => 140.8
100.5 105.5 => 101.9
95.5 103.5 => 100.2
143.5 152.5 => 150.4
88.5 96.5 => 90.7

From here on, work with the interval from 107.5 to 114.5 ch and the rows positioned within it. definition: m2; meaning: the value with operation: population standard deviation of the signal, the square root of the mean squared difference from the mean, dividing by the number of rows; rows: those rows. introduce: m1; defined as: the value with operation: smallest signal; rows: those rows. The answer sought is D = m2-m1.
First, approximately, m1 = 35.31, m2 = 0.4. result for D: -35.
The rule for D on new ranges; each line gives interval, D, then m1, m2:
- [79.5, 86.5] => -31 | 32.26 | 0.9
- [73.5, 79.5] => -21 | 23.39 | 2.7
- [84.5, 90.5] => -34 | 34.55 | 0.3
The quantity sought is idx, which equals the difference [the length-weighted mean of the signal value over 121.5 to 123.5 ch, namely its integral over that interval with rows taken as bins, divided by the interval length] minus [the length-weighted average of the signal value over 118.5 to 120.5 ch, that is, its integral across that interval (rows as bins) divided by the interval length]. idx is -2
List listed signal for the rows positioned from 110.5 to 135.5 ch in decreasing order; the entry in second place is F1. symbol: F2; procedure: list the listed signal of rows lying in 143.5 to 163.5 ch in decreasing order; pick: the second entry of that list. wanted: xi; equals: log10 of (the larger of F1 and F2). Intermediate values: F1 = 36.37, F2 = 42.56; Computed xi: 1.63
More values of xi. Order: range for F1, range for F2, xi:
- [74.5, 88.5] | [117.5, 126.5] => 1.54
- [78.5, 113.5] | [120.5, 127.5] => 1.58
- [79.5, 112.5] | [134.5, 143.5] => 1.58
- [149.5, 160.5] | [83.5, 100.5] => 1.62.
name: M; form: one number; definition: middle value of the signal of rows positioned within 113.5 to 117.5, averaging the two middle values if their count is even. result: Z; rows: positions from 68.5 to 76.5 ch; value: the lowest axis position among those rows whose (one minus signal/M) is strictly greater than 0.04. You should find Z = 69.0 ch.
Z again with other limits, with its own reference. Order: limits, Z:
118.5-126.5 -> 119.0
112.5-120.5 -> 119.0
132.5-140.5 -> 133.0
